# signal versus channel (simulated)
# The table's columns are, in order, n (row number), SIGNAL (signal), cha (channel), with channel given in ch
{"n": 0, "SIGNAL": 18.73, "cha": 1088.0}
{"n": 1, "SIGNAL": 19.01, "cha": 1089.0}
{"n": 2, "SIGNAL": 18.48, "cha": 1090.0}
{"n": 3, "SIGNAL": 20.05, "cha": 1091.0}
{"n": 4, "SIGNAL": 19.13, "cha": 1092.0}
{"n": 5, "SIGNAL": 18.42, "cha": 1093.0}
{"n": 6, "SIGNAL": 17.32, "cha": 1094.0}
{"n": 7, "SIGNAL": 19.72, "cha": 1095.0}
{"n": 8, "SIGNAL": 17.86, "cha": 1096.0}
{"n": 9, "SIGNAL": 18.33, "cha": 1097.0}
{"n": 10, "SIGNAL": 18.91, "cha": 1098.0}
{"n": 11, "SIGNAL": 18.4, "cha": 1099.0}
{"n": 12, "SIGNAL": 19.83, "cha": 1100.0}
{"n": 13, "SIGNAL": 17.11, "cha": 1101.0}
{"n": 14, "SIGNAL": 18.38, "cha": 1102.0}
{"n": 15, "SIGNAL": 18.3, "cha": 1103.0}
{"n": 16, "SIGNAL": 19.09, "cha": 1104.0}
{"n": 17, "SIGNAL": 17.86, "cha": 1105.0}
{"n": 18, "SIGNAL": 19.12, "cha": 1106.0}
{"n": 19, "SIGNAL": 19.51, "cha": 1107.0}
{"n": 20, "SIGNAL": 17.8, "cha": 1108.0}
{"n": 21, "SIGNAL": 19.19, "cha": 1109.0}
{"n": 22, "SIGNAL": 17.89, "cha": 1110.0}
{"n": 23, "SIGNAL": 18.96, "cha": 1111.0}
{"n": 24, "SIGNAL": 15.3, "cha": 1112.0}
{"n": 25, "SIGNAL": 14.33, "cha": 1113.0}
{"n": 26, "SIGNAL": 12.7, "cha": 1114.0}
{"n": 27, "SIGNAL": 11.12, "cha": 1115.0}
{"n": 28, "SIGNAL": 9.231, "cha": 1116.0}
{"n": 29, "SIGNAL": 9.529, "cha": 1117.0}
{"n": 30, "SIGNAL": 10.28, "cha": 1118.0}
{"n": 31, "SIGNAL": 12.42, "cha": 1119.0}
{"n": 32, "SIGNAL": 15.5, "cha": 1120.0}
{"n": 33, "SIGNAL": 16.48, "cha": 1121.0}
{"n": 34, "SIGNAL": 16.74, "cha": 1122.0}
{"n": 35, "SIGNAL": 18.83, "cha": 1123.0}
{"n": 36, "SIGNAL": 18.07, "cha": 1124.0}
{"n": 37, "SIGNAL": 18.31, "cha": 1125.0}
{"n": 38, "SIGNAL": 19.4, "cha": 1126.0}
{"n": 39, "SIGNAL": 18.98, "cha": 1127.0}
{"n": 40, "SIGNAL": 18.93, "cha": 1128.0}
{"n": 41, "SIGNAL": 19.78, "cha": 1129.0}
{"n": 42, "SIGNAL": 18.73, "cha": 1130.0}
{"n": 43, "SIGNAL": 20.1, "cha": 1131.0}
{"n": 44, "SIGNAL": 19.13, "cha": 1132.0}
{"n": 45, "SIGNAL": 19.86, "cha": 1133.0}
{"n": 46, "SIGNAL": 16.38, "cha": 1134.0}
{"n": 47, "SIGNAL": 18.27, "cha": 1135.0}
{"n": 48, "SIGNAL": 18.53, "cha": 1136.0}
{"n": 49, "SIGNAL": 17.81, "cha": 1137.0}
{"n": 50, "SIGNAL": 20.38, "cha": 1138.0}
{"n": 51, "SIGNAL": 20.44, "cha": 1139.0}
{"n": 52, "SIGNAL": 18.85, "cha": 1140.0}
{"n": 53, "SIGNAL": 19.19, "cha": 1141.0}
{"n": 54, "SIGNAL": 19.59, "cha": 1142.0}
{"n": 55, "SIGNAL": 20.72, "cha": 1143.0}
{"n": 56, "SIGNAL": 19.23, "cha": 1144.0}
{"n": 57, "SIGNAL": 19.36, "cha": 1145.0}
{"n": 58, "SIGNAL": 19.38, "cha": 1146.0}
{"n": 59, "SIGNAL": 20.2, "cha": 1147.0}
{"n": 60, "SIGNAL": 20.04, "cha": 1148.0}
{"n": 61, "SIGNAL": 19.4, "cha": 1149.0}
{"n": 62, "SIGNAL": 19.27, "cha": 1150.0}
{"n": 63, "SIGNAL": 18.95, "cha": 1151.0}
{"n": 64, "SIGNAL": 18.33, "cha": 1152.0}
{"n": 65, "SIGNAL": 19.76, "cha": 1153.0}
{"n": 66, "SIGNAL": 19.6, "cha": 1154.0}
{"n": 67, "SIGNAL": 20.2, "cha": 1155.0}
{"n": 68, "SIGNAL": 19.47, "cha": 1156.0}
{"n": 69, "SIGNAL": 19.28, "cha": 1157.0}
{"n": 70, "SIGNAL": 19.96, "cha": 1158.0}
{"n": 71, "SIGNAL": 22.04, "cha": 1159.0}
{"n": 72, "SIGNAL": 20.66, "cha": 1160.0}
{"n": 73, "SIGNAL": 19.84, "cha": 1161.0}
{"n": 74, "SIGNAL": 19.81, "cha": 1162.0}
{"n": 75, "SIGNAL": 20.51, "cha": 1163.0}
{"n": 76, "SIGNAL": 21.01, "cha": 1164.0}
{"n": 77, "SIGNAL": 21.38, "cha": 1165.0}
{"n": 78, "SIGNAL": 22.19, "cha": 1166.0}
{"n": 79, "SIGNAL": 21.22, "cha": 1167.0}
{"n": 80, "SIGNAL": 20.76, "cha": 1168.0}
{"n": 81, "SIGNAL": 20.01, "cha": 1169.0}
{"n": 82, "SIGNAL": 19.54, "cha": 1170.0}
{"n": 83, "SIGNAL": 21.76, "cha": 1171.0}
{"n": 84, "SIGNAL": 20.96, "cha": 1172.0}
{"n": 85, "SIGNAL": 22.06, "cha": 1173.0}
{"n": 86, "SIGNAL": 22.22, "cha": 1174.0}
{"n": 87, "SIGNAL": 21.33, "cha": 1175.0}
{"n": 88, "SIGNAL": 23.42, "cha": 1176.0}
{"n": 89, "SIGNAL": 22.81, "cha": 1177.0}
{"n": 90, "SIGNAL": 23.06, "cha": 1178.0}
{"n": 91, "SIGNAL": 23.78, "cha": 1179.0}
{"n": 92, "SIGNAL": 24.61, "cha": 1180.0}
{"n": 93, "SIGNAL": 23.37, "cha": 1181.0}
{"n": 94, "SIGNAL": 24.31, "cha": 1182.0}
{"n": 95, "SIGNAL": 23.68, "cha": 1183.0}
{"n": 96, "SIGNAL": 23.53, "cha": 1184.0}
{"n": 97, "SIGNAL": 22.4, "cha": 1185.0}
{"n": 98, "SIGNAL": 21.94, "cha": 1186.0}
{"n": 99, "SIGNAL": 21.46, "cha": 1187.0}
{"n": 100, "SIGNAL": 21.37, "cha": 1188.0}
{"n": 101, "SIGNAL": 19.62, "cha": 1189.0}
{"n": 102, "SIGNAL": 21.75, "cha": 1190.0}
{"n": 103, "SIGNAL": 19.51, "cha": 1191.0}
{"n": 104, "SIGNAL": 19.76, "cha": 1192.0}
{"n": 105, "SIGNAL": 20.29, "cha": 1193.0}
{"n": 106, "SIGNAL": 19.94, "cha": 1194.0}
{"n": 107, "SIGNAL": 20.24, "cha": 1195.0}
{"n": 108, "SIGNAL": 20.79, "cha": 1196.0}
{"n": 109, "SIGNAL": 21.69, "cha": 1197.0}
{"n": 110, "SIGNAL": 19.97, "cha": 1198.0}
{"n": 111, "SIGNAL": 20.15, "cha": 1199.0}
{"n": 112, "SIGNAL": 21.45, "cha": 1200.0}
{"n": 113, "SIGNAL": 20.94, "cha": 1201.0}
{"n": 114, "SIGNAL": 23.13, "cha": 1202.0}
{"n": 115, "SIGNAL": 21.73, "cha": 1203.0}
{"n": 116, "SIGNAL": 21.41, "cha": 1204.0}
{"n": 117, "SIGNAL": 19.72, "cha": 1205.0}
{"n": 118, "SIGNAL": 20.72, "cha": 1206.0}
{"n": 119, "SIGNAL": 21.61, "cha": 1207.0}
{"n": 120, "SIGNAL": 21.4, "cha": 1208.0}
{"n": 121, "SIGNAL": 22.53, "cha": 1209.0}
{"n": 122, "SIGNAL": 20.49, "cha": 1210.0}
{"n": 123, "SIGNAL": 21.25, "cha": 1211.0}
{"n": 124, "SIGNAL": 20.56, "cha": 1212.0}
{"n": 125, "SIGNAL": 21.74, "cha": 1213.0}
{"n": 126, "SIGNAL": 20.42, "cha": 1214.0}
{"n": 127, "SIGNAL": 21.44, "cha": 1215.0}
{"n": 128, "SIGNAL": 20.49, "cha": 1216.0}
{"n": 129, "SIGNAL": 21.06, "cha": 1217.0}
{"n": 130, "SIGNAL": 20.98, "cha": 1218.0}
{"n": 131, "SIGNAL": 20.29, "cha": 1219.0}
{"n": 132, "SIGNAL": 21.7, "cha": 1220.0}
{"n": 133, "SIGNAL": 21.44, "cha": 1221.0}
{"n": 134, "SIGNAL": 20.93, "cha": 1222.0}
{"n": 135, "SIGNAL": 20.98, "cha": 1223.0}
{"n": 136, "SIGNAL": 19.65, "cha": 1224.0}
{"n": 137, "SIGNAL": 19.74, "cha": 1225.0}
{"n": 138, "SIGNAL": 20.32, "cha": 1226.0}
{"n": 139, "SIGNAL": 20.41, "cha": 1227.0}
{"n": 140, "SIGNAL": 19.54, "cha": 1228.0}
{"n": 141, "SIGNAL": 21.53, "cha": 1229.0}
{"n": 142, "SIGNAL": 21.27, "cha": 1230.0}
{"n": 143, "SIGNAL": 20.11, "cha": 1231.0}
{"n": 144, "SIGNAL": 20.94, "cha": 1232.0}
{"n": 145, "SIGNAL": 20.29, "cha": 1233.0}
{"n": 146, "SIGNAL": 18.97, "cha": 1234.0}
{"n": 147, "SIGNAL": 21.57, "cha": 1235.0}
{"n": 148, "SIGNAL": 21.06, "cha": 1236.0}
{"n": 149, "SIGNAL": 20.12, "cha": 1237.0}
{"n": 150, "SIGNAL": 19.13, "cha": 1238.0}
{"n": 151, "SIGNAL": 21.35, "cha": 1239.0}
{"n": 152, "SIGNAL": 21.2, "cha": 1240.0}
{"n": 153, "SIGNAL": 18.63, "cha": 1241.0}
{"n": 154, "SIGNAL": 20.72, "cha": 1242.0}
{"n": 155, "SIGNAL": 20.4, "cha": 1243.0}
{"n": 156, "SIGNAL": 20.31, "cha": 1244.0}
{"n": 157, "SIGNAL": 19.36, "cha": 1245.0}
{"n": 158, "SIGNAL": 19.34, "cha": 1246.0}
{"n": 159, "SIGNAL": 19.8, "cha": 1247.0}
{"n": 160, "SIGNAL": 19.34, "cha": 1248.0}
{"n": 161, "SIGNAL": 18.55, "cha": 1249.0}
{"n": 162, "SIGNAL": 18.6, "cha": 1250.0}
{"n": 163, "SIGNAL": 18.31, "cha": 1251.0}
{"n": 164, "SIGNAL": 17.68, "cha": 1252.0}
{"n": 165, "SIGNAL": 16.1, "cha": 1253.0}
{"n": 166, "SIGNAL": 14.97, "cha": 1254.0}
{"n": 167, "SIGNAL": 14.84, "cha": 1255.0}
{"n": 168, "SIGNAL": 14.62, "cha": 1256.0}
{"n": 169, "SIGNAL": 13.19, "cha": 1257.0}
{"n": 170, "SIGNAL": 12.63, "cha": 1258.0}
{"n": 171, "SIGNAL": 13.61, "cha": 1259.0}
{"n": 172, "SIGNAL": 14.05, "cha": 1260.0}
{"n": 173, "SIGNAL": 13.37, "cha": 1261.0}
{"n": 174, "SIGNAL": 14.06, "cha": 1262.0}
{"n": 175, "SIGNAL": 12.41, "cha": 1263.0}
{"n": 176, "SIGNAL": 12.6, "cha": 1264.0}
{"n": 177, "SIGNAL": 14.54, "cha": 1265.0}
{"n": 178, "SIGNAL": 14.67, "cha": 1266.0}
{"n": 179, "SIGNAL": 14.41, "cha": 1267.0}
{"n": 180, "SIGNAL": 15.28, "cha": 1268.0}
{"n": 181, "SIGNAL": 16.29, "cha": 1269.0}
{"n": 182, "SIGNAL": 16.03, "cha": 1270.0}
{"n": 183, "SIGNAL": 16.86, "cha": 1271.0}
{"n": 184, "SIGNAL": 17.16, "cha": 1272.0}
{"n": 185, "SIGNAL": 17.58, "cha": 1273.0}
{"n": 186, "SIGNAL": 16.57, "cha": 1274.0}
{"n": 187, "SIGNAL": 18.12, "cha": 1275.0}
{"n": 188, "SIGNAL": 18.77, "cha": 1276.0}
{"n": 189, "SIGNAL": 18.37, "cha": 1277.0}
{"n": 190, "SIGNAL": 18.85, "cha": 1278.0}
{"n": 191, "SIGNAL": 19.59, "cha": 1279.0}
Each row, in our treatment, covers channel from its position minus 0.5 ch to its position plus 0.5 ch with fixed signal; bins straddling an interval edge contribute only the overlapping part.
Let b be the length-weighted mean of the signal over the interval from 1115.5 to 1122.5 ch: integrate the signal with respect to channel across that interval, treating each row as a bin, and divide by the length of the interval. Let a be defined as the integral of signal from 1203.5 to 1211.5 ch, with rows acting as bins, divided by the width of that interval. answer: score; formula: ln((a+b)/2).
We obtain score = 2.83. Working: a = 21.1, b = 13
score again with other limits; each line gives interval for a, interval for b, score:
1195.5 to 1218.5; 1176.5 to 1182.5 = 3.11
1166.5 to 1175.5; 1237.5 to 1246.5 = 3.02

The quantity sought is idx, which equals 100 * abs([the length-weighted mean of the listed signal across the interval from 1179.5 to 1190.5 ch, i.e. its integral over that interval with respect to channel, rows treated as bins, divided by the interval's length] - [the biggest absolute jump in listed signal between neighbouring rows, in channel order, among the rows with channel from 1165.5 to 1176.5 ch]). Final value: 2033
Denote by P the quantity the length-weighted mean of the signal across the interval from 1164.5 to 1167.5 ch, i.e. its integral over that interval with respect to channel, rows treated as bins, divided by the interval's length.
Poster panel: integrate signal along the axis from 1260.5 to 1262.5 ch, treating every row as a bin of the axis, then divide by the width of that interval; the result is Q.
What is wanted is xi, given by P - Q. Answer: 8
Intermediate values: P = 22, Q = 13.7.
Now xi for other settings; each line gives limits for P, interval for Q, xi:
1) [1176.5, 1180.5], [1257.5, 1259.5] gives 10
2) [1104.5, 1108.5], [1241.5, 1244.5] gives -2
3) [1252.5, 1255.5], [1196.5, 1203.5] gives -6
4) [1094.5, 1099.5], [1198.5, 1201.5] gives -2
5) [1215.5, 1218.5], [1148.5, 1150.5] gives 2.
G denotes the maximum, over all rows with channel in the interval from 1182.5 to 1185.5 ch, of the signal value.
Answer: 23.68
